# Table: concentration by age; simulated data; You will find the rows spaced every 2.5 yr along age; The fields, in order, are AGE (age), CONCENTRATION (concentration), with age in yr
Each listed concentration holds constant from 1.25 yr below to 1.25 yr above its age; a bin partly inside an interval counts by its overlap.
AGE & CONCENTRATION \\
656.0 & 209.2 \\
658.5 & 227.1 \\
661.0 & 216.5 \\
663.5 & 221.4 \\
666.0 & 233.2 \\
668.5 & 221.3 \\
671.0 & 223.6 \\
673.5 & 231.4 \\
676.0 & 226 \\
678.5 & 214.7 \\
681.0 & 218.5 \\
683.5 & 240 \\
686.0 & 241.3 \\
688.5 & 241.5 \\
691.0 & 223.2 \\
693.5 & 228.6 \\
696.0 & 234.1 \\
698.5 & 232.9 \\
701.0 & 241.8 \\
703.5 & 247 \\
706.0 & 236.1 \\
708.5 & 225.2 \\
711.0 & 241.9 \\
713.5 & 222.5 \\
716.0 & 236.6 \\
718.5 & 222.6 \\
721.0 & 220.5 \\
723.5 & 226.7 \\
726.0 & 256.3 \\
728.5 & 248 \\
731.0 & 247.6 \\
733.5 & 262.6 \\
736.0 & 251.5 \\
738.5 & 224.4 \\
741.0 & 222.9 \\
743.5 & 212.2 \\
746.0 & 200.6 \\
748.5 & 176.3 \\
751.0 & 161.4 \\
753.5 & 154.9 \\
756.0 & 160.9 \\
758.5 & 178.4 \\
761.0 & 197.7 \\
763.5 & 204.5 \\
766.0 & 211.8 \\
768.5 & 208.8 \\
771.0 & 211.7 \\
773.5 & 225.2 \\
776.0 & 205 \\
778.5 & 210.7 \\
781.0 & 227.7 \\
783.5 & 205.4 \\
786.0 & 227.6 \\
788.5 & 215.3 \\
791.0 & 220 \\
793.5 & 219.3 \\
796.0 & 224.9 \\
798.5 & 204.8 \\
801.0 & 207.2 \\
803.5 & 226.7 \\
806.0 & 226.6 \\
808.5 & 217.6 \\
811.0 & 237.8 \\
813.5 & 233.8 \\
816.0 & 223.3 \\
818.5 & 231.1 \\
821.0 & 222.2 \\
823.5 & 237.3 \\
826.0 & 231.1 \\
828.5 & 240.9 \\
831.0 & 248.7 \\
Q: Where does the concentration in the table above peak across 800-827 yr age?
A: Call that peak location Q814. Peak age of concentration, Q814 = 811.0 yr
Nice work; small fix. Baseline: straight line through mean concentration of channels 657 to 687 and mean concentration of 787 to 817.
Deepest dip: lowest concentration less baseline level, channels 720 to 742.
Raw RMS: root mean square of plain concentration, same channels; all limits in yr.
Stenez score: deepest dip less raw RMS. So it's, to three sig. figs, -244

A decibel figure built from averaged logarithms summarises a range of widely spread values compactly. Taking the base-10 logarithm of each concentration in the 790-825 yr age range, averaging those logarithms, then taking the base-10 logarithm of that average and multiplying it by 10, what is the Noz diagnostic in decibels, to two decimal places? 3.71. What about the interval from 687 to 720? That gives 3.74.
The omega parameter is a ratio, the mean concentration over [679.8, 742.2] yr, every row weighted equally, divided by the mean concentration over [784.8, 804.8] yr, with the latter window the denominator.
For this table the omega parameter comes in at 1.08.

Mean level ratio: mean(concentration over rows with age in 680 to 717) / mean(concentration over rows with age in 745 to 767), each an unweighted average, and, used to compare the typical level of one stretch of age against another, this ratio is 1.28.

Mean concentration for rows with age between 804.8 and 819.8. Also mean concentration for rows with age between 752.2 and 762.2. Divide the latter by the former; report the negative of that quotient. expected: -0.76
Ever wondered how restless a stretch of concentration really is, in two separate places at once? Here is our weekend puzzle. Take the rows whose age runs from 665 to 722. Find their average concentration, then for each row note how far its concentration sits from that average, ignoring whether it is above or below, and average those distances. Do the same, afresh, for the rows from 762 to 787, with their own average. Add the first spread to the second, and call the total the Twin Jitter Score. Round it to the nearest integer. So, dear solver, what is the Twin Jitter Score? 16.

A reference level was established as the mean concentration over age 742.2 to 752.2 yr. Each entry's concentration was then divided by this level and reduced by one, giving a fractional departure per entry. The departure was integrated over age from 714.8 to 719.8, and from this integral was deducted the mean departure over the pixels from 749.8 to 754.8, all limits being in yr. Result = 1.3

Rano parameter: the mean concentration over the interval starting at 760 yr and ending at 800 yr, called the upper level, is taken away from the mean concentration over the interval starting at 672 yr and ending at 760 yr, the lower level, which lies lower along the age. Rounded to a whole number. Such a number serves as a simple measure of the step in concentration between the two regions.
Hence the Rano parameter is 9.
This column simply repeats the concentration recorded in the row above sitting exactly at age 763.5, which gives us 204.5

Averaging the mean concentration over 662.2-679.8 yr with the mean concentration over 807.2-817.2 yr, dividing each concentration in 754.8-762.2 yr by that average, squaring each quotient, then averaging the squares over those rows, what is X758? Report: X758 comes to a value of 0.63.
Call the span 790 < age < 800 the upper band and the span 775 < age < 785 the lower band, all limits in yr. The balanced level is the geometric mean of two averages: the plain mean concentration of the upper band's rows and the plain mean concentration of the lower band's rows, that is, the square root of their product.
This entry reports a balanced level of 215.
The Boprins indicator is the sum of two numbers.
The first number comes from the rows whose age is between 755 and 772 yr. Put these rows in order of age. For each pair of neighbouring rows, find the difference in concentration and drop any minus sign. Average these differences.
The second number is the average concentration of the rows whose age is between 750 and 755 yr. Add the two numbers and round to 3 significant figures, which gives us 168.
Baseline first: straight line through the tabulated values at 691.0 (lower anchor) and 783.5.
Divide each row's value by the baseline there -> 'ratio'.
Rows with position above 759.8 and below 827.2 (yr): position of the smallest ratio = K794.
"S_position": 761.0 yr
